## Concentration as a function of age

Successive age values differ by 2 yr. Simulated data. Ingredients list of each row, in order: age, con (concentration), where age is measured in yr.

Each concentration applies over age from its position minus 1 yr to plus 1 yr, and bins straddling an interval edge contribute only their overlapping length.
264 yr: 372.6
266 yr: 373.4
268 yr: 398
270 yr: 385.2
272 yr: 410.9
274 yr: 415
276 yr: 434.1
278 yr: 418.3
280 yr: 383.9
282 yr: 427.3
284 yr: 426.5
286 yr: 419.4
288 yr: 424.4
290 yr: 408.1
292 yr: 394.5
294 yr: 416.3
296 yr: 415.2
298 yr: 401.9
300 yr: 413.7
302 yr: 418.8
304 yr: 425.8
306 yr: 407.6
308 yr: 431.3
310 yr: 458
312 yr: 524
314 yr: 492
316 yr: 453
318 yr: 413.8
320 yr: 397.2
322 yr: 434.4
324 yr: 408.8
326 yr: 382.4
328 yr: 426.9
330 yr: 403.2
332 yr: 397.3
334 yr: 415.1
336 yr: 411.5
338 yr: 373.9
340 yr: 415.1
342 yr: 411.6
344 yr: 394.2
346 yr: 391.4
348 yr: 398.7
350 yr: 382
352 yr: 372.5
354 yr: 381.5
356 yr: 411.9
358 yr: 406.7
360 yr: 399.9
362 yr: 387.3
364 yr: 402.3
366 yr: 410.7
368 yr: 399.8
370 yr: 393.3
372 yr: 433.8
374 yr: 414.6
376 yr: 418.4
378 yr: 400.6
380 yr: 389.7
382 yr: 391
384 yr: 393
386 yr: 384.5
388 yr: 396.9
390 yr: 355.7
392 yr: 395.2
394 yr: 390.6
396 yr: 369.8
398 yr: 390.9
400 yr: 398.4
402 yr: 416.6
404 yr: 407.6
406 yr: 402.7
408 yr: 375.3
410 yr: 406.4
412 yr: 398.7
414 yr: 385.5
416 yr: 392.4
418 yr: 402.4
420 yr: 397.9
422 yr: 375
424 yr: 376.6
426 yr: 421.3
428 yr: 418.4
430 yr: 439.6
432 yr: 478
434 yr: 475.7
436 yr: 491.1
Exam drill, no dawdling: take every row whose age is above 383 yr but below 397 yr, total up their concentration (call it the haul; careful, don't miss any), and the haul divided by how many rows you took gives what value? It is 384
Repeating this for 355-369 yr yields 403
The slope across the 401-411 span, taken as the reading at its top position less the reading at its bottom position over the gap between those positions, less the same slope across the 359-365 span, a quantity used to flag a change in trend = -1.9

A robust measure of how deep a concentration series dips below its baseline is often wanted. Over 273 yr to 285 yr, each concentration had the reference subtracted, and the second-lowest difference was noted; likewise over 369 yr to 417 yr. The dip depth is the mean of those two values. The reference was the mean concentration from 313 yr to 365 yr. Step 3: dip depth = -13.9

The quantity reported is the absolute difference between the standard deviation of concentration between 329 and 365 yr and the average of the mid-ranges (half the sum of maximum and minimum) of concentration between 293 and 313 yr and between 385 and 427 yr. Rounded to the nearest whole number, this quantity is 412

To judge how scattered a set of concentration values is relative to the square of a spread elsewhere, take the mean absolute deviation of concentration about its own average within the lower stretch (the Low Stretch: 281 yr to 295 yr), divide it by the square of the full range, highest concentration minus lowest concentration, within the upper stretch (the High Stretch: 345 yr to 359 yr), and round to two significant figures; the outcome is 0.0057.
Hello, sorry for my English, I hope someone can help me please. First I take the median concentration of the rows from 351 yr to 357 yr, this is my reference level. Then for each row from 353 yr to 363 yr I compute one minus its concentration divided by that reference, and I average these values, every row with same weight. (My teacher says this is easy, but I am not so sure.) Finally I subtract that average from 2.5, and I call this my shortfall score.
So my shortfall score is 2.54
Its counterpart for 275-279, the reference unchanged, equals 2.62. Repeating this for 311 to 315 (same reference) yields 2.83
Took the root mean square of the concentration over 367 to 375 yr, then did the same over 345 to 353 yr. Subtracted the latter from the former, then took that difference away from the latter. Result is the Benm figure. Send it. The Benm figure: 362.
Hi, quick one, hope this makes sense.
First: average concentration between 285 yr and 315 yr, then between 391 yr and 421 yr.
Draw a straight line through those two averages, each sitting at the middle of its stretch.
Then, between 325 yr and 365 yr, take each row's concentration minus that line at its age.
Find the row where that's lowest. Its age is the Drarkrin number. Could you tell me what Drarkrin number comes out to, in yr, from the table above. 338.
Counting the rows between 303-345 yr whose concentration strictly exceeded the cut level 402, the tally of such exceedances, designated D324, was 16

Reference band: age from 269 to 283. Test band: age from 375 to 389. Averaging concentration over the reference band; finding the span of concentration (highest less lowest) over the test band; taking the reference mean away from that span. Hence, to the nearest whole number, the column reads -377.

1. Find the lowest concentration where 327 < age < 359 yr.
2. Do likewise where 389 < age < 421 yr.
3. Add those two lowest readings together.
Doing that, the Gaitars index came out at 728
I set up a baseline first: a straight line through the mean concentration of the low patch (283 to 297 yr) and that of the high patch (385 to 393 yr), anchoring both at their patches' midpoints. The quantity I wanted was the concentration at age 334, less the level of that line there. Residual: 14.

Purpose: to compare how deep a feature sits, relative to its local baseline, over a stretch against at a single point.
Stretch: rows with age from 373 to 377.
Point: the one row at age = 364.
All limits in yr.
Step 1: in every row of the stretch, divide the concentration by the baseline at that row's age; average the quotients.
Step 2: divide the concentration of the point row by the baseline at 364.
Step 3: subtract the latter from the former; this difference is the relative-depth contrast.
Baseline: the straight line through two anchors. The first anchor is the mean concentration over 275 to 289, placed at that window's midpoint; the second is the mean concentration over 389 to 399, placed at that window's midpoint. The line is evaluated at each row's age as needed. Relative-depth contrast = 0.05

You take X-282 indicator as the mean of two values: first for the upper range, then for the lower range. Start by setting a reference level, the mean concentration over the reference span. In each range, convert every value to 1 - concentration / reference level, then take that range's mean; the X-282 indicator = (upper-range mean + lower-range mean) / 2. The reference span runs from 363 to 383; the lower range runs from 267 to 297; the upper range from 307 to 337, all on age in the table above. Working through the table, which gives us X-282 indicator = -0.038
